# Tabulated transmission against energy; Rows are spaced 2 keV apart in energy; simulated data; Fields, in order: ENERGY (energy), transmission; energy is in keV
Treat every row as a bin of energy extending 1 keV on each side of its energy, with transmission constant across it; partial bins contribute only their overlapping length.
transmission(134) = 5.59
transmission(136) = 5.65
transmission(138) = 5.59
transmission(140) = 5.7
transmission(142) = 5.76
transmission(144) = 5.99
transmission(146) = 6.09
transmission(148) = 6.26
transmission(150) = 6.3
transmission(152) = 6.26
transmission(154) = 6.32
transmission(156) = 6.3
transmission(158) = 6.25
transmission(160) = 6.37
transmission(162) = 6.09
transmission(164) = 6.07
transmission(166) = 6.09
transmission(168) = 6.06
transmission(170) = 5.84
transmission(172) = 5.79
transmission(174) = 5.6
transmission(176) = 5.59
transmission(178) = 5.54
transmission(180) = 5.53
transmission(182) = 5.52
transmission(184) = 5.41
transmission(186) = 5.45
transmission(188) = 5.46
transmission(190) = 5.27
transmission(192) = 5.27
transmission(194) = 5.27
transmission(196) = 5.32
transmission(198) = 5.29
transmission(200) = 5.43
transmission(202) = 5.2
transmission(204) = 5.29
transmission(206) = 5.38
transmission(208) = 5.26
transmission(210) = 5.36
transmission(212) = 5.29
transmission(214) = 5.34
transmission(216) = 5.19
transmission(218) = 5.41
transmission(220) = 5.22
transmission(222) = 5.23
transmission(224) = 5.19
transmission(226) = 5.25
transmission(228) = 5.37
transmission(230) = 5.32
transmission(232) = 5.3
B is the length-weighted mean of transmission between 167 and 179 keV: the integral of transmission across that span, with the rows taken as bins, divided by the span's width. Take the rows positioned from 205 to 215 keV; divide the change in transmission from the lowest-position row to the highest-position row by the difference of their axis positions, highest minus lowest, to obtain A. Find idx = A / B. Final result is -0.001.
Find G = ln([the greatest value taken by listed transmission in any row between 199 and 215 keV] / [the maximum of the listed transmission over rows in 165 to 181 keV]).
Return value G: -0.115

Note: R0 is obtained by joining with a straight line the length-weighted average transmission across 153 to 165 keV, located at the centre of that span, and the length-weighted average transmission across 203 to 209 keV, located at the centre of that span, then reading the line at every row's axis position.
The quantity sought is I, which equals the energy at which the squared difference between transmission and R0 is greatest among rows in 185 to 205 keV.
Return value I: 190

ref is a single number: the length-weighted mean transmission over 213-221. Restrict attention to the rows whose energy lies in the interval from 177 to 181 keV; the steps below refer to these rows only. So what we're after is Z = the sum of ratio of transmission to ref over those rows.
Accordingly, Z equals 2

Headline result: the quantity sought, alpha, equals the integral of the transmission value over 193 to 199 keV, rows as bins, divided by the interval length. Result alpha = 5.29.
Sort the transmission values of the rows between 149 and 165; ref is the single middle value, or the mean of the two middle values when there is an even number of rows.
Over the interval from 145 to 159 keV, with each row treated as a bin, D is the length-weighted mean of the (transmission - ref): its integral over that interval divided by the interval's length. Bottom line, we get -0.03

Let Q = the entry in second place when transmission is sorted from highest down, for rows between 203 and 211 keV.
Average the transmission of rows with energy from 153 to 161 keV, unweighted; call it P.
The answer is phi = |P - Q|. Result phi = 0.95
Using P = 6.3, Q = 5.36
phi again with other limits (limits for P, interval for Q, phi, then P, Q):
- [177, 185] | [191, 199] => 0.21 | 5.5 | 5.29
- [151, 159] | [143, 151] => 0.02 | 6.3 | 6.26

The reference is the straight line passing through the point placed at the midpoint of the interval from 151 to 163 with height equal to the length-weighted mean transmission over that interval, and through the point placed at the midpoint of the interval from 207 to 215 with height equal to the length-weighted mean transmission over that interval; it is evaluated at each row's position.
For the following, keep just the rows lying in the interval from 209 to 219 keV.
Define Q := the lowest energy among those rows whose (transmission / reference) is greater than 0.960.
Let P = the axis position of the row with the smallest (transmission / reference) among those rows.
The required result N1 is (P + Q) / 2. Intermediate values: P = 216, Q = 210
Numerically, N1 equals 213 keV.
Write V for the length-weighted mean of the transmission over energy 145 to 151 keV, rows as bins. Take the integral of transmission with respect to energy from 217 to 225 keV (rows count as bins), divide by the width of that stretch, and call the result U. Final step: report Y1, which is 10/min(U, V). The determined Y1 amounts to 1.900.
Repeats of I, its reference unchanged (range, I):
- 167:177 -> 174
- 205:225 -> 218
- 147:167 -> 148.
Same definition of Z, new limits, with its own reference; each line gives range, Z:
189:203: 7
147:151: 2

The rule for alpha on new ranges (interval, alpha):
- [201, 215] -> 5.30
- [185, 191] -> 5.39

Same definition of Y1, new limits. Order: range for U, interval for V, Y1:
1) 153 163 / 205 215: 1.878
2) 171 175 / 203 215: 1.880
